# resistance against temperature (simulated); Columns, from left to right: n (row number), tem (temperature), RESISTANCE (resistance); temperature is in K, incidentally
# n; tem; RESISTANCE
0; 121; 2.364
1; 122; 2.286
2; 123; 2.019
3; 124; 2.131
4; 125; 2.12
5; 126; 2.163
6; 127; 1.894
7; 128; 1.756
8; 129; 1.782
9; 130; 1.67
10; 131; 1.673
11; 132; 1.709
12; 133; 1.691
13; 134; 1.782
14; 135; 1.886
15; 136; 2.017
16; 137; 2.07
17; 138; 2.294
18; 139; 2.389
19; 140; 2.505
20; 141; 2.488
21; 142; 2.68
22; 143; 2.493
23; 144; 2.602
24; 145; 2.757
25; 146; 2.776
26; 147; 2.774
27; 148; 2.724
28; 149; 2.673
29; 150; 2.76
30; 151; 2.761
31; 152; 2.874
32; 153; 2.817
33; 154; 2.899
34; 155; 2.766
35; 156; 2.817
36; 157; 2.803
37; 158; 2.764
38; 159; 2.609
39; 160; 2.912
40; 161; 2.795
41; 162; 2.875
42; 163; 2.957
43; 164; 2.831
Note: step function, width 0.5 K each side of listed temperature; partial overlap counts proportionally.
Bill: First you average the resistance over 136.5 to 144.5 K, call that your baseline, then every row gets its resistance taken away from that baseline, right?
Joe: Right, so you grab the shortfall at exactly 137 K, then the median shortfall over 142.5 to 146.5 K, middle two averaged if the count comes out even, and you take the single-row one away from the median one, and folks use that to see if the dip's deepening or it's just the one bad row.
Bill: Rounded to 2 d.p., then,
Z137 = -0.61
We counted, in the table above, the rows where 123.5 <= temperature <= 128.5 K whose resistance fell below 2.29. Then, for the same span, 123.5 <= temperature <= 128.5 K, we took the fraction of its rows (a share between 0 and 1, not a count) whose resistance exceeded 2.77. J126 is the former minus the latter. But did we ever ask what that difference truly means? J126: 5.0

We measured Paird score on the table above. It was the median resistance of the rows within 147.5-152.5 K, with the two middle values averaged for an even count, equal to 2.8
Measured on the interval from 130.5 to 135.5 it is 1.7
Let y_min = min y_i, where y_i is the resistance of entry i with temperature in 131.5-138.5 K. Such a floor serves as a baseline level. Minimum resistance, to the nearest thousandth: 1.691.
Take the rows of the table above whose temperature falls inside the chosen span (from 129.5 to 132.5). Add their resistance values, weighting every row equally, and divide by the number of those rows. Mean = 1.7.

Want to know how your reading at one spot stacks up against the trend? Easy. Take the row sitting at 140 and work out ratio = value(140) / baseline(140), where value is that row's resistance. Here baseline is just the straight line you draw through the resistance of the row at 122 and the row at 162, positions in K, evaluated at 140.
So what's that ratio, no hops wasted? 0.98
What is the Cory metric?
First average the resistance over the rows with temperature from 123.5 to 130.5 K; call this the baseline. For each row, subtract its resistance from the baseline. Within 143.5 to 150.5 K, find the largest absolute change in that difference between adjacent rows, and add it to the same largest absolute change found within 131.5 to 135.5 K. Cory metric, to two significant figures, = 0.26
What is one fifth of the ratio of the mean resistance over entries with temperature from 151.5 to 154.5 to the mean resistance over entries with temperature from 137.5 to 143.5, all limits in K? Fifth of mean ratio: 0.23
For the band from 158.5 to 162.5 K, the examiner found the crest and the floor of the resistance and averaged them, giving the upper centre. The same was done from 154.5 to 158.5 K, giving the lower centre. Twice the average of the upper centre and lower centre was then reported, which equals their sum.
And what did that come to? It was 5.6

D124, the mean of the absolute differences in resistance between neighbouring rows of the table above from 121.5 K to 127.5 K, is 0.14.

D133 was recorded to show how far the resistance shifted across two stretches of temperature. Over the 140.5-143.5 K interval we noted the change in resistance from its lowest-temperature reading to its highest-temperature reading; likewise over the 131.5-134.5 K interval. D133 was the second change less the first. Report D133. 0.07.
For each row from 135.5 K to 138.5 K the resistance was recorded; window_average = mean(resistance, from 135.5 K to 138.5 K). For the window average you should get 2.1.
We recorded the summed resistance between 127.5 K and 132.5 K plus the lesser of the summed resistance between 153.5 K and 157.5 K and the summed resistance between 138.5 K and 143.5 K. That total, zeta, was 20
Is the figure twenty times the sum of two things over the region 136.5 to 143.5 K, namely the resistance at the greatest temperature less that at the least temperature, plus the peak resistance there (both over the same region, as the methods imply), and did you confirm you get 62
